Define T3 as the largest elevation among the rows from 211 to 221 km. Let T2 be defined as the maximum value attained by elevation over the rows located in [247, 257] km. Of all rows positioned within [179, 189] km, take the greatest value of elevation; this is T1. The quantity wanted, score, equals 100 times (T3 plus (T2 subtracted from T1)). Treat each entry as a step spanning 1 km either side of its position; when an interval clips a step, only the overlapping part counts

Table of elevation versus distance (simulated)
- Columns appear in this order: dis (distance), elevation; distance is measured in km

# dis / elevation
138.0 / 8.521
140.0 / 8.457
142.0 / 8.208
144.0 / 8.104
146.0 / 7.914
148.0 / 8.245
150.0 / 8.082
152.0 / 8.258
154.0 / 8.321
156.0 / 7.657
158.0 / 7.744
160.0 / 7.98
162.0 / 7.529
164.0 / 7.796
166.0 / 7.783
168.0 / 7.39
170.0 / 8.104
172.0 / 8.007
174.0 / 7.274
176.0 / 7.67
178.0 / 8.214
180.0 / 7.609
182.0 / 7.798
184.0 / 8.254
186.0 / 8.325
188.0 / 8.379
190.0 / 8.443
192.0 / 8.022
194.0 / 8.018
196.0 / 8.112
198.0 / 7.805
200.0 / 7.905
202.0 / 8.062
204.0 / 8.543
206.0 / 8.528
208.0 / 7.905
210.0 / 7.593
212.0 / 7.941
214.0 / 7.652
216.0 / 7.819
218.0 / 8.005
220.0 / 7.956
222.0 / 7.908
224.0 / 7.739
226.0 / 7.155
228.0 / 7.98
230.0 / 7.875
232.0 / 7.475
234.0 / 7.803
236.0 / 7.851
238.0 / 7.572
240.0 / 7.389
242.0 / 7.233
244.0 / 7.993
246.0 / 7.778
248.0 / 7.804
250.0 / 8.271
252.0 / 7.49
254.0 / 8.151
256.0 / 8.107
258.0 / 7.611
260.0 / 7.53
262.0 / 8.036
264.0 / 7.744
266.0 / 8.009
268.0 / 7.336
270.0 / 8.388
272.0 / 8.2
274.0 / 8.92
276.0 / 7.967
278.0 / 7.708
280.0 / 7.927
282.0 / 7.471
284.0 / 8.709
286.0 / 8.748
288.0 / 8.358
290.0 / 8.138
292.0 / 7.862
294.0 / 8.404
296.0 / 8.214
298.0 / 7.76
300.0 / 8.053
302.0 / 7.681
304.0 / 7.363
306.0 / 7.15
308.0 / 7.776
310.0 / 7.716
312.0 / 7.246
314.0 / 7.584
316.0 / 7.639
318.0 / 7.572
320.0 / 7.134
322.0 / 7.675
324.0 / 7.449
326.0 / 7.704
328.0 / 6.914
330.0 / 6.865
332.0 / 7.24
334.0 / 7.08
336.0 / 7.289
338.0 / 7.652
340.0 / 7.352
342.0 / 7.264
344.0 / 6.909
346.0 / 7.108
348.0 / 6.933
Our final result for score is 811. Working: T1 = 8.379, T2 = 8.271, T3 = 8.005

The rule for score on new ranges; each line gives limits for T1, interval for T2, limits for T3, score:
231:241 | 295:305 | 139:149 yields 809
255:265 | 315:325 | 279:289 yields 918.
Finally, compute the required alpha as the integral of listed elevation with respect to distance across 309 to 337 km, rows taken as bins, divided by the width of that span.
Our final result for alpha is 7.36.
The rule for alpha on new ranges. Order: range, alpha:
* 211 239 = 7.77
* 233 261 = 7.76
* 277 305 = 8.03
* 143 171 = 7.92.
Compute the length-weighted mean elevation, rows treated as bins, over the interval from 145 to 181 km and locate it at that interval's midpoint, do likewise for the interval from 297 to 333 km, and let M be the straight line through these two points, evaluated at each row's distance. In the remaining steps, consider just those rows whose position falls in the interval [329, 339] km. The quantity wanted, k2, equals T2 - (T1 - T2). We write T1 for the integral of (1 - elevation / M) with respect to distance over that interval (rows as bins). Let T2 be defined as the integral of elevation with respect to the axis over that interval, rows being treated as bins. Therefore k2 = 144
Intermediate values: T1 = 0.27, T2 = 72.3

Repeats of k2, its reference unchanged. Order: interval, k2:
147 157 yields 163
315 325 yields 150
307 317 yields 152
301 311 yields 151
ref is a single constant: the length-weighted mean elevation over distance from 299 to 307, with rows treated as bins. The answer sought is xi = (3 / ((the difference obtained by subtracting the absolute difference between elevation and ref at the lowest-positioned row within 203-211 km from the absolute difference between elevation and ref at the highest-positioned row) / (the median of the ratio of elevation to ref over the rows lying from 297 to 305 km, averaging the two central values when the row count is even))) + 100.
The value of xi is 97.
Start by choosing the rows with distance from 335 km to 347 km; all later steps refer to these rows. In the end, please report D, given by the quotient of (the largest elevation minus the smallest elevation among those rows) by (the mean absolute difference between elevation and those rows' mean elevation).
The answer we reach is 4.4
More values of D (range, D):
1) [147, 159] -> 2.8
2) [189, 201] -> 4.2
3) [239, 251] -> 3.6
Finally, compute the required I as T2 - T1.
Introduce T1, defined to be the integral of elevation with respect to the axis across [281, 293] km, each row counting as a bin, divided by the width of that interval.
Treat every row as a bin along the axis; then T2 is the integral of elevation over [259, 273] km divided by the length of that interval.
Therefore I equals -0.32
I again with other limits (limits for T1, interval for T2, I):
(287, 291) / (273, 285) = -0.13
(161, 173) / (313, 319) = -0.17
